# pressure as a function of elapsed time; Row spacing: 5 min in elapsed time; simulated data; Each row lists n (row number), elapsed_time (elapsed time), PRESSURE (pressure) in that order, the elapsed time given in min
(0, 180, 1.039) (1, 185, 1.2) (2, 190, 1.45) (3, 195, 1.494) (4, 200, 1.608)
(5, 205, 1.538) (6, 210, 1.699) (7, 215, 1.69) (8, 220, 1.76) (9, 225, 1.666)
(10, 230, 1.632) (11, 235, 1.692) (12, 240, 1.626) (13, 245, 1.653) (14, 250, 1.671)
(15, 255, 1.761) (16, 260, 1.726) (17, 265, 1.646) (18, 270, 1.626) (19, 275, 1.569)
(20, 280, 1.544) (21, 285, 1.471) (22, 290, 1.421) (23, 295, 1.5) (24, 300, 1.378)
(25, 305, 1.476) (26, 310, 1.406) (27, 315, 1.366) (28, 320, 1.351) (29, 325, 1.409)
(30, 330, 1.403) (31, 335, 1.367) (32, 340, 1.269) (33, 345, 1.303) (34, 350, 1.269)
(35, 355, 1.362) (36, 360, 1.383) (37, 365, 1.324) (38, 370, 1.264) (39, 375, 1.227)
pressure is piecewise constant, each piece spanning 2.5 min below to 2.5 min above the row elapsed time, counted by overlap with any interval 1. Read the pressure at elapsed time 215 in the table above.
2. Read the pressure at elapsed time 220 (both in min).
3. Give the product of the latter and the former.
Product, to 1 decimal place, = 3.0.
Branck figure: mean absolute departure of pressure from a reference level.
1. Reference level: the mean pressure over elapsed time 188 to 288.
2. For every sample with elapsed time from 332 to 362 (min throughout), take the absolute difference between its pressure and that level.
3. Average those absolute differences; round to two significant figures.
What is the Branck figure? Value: 0.30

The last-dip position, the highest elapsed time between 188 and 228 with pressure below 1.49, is 190 min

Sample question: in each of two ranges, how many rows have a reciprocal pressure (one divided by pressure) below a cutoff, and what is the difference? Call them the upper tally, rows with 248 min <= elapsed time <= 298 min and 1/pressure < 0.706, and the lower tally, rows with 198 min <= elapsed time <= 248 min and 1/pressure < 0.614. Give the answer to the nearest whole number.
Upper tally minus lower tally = 3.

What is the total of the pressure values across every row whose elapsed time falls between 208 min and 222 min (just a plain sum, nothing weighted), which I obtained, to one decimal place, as 5.1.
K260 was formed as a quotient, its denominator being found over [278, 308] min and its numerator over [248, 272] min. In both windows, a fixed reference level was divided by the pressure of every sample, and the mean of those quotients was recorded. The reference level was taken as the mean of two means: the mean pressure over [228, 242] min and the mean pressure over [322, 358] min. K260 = 0.87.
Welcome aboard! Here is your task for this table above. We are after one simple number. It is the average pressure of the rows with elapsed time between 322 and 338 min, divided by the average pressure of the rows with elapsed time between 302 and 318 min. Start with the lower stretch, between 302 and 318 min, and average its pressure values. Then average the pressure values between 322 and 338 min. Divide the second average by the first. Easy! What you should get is 0.98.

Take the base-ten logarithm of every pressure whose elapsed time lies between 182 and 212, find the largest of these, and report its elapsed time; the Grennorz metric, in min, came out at 210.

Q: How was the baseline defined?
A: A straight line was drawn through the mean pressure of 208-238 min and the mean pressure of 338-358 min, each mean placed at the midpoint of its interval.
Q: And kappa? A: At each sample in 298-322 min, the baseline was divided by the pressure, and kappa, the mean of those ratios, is 1.02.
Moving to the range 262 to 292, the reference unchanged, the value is 0.98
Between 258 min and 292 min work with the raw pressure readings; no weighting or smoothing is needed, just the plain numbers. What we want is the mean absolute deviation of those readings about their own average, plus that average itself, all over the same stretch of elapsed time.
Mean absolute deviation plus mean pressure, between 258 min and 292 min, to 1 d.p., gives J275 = 1.7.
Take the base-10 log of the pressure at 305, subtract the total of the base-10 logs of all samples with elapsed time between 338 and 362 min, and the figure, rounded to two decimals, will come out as -0.43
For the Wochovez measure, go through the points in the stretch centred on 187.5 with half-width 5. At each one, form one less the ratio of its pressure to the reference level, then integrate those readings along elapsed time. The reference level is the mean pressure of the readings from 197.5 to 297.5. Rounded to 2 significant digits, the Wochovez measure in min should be 1.8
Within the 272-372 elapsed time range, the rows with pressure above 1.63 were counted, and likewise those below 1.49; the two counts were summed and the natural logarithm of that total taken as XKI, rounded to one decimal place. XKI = 2.8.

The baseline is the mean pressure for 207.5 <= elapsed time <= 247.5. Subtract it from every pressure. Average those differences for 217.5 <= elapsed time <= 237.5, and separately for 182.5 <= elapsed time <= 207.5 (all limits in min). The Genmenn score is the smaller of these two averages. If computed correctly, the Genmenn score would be -0.22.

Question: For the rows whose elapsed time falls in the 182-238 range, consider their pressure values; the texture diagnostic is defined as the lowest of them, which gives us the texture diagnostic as 1.2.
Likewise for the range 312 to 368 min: 1.269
